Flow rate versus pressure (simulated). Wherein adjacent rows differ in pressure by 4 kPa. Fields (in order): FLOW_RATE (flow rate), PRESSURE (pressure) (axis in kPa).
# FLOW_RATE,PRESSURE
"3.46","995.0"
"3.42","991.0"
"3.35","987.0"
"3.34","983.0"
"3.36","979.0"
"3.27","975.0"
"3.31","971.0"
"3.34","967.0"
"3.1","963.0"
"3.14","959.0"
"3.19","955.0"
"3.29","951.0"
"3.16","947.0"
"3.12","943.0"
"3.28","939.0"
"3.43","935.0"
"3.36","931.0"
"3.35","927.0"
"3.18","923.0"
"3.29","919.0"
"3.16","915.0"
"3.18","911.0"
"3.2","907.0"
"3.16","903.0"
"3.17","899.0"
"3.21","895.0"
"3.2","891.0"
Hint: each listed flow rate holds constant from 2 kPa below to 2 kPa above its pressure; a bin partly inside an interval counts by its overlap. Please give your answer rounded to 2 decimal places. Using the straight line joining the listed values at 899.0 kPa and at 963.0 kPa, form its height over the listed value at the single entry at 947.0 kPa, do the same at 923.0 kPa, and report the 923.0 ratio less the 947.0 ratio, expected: 0.00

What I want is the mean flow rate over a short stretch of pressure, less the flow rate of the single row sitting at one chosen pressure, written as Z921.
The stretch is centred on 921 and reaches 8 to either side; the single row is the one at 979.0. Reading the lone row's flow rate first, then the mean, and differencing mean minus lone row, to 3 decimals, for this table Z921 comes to -0.115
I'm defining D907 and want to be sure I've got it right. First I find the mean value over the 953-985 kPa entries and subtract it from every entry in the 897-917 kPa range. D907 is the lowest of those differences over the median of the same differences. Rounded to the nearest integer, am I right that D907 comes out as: 1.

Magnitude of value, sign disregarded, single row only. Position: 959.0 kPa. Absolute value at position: 3.140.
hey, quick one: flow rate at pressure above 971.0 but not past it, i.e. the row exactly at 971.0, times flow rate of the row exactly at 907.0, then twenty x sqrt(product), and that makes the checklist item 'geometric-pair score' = 65.1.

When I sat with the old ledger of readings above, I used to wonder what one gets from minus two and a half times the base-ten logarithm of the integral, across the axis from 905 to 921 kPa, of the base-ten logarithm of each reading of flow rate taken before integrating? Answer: -2.27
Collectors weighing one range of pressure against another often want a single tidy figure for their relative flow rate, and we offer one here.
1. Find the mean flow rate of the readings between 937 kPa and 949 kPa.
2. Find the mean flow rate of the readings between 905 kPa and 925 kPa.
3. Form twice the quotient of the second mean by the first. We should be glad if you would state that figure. 2.01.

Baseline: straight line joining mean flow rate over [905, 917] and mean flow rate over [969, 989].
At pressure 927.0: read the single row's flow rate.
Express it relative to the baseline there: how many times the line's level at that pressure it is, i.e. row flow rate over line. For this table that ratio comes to 1.04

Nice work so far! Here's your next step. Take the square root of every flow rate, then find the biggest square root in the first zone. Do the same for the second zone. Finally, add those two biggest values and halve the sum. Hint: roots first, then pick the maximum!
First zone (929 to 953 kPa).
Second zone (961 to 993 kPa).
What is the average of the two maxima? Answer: 1.851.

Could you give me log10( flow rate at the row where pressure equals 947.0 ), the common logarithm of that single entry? 0.500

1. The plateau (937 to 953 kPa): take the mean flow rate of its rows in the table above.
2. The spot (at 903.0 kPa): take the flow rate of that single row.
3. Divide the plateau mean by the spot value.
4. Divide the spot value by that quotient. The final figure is 3.11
